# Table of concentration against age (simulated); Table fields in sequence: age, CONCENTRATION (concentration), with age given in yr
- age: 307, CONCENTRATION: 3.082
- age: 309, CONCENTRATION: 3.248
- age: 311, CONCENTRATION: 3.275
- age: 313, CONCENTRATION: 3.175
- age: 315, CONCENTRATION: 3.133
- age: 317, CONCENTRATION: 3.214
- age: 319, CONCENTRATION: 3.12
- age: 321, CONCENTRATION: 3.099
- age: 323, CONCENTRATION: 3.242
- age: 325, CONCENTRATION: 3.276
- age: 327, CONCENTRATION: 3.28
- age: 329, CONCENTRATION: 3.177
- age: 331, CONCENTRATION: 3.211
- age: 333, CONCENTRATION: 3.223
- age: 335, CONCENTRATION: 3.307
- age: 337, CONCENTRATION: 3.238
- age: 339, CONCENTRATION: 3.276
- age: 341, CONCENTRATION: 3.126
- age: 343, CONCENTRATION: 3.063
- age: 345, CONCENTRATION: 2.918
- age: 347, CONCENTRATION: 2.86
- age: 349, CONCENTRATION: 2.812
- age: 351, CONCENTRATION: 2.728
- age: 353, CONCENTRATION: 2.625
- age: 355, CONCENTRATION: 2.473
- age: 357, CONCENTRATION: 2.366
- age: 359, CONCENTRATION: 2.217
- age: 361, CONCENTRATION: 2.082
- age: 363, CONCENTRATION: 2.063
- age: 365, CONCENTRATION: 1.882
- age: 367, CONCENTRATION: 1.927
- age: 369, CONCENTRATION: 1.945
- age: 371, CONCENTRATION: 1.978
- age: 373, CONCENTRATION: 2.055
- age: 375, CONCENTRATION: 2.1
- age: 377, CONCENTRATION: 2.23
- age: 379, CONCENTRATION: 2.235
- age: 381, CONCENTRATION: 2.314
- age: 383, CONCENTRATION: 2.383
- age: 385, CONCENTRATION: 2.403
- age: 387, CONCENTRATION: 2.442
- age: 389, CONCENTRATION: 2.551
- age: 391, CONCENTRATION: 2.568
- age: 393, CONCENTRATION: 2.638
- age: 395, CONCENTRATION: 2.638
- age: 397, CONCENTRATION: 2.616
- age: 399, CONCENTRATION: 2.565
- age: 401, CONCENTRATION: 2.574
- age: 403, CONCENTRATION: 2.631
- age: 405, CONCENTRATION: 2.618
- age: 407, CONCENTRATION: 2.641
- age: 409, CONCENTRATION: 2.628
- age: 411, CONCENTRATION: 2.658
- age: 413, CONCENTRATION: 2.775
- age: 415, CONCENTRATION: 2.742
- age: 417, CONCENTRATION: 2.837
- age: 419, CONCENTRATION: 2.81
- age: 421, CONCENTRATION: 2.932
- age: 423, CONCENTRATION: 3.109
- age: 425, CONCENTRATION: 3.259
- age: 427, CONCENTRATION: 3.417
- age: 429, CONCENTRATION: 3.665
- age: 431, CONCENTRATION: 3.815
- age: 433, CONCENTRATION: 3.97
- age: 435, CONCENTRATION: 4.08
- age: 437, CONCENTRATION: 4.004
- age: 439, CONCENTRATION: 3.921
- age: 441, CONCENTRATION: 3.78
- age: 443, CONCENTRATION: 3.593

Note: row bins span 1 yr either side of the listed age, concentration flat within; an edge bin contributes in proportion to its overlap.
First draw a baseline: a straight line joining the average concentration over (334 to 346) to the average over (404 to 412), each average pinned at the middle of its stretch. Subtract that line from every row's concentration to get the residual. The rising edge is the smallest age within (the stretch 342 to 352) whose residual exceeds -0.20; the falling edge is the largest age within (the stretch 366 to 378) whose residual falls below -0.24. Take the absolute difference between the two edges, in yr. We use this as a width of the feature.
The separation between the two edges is 34 yr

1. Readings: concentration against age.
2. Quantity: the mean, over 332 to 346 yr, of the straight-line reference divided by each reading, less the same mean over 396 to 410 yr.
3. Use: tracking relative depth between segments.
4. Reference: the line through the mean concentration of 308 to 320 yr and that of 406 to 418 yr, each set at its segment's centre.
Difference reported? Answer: -0.1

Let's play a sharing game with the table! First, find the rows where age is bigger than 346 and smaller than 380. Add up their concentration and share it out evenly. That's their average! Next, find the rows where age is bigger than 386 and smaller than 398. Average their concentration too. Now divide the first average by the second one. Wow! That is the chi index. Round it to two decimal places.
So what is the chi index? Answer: 0.88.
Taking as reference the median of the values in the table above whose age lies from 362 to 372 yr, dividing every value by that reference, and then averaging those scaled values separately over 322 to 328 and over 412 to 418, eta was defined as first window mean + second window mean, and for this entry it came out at 3.1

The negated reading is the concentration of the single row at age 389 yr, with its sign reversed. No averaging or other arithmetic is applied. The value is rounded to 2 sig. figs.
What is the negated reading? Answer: -2.6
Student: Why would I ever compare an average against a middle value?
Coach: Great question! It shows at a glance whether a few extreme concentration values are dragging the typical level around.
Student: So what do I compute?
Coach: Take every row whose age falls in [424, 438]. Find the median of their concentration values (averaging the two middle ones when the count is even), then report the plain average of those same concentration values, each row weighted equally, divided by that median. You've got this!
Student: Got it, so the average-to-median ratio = 0.98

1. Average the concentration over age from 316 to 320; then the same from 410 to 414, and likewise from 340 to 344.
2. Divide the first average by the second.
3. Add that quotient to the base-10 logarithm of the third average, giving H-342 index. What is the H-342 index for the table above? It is 1.7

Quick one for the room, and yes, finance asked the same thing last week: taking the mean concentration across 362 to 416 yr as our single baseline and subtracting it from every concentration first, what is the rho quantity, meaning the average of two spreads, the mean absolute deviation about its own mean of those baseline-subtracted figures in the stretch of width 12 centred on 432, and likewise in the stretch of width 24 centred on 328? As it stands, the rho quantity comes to 0.12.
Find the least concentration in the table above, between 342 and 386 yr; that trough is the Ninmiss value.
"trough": 1.882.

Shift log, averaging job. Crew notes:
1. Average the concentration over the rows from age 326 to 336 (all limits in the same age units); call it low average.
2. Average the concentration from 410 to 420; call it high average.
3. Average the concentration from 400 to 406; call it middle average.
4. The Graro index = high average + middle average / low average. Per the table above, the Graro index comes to 3.57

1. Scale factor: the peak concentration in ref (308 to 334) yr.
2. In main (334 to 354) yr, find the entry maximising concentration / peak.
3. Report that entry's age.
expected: 335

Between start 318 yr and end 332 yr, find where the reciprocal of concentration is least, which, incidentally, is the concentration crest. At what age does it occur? 327 yr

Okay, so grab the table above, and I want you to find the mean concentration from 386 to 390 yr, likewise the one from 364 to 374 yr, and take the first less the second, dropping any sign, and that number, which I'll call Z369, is 0.54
